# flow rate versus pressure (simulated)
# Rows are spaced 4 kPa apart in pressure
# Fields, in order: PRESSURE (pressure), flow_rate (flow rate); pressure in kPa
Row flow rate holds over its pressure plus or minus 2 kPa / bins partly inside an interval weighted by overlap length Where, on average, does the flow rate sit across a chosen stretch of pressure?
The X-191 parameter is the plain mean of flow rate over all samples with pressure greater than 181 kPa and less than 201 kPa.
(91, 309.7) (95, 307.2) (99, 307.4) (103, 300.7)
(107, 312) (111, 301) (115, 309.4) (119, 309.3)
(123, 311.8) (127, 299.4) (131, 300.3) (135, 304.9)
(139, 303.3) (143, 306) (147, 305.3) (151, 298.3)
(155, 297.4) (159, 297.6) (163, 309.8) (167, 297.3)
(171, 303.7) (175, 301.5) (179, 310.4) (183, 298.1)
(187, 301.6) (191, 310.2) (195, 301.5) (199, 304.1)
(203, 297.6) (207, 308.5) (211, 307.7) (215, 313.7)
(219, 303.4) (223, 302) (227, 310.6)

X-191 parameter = 303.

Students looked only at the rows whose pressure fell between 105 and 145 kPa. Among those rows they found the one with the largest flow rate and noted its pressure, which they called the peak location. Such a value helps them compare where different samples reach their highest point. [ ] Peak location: 107 kPa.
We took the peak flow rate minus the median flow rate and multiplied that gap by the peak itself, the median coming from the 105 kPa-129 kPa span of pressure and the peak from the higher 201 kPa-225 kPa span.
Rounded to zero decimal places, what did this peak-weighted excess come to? 1365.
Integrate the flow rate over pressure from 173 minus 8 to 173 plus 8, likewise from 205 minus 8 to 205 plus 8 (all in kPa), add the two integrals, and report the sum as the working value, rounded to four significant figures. 9723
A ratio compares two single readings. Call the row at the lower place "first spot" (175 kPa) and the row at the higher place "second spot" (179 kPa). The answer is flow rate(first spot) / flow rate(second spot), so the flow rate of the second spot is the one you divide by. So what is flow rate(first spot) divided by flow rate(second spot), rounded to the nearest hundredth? 0.97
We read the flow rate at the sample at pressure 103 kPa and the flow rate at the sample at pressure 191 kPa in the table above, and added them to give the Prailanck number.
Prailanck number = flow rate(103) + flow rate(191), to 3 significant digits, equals 611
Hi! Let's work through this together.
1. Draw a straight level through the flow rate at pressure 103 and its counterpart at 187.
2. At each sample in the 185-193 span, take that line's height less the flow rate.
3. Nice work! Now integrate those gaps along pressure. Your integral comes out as -34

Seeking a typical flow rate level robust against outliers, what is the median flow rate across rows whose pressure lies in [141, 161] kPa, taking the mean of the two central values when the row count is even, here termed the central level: 298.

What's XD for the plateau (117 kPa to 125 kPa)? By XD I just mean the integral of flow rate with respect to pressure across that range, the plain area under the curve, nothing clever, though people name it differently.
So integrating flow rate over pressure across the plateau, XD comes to 2484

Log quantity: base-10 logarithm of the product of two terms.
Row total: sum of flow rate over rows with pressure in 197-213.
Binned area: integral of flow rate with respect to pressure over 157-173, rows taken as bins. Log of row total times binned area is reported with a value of 6.77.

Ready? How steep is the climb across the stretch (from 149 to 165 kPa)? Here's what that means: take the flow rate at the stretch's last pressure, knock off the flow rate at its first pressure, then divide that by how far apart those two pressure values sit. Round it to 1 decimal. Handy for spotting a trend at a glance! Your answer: 1.0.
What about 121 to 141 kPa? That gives -0.5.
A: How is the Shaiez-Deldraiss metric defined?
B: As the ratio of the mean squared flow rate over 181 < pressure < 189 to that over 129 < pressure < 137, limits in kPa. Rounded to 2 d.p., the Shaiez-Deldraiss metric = 0.98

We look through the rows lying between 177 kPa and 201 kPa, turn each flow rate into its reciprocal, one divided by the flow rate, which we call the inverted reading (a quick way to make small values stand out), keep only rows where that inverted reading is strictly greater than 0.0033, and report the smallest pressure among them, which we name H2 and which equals 183 kPa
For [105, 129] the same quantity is 111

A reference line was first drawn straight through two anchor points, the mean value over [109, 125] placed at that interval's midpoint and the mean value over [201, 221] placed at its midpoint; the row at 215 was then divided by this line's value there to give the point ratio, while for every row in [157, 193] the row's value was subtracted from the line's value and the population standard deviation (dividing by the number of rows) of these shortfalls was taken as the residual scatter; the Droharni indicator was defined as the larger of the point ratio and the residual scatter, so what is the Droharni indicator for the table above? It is 5.24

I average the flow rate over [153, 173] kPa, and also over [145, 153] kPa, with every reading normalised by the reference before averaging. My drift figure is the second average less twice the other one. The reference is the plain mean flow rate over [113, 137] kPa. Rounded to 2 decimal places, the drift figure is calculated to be -0.98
